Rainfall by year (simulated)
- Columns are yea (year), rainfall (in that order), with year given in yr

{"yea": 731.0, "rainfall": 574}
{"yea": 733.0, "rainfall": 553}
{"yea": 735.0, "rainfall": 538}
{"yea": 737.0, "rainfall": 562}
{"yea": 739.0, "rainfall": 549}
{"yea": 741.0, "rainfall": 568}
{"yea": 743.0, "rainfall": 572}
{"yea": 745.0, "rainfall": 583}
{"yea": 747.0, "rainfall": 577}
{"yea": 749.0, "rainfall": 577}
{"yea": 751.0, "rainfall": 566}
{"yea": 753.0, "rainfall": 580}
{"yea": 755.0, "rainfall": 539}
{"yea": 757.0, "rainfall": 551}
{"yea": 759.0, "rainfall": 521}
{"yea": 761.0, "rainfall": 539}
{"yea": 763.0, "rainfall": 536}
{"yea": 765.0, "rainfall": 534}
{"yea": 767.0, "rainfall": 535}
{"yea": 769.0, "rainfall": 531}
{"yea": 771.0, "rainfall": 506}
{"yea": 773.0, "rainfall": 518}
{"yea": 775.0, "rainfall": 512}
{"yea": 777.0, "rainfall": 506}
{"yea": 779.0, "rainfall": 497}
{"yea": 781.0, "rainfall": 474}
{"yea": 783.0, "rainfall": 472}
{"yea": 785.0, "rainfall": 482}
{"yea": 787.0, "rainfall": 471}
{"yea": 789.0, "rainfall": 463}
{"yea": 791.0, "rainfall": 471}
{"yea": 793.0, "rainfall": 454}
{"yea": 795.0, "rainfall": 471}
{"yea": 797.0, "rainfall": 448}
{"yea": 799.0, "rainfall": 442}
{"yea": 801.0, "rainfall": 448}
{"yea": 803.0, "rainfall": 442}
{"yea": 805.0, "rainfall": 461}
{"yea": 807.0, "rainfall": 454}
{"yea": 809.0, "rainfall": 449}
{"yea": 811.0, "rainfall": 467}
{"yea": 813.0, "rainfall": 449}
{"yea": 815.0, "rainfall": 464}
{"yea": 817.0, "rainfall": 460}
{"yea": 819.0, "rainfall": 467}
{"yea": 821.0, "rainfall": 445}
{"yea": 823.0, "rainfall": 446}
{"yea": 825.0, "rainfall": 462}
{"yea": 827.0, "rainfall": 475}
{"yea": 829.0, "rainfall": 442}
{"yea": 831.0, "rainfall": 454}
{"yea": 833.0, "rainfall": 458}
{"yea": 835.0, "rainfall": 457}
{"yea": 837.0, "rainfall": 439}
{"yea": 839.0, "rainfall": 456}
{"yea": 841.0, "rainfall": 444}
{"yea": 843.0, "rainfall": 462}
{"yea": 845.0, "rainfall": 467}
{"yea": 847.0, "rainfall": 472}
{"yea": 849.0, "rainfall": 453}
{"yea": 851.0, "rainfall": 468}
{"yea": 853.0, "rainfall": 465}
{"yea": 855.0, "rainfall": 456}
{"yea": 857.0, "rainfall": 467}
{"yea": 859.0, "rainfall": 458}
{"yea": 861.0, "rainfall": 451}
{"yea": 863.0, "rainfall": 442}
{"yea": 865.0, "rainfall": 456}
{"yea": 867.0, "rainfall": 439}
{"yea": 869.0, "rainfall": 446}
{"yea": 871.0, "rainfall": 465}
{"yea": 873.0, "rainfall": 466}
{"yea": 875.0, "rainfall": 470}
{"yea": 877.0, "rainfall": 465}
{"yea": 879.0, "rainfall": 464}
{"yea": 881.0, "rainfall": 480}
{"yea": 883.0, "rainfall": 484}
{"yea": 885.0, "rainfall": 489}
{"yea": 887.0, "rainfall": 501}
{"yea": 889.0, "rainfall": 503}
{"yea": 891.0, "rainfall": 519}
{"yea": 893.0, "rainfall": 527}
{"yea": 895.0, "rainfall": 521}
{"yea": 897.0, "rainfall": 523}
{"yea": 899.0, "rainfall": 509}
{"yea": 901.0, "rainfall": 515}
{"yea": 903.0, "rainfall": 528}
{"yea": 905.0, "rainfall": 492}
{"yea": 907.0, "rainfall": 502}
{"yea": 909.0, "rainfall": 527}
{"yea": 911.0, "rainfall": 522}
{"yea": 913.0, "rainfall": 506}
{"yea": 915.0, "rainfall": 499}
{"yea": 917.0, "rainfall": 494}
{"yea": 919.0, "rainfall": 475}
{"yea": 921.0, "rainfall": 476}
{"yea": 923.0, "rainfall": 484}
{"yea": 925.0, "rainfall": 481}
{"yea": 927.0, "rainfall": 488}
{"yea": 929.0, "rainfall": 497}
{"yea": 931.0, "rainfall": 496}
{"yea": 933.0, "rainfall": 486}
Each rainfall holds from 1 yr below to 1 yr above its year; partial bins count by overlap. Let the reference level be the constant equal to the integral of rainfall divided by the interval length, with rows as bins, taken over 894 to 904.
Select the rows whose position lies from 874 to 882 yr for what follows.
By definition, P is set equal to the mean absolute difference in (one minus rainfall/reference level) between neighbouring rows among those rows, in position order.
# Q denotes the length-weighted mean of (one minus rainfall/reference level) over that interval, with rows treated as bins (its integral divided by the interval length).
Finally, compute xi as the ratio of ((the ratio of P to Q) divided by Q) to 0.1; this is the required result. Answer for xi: 15.6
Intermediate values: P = 0.014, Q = 0.10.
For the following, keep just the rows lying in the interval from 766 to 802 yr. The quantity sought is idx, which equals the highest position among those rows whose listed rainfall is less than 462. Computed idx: 801.0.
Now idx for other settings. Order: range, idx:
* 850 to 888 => 869.0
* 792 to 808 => 807.0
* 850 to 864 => 863.0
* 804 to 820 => 817.0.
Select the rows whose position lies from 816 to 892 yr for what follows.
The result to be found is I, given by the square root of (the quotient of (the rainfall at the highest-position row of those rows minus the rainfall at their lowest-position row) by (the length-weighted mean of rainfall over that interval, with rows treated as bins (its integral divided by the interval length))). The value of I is 0.357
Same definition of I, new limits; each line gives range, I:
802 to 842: 0.066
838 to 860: 0.066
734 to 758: 0.152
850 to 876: 0.066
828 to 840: 0.176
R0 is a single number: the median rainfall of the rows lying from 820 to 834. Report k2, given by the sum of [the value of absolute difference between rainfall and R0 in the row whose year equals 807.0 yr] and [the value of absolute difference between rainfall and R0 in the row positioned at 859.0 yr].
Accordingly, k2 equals 4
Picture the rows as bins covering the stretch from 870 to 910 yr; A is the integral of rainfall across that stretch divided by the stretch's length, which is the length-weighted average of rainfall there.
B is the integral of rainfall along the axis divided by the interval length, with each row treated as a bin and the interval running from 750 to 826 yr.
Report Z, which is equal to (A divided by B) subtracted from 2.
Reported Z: 0.98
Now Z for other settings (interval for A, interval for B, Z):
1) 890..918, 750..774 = 1.05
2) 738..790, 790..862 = 0.84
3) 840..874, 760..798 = 1.08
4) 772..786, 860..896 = 0.96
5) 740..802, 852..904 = 0.93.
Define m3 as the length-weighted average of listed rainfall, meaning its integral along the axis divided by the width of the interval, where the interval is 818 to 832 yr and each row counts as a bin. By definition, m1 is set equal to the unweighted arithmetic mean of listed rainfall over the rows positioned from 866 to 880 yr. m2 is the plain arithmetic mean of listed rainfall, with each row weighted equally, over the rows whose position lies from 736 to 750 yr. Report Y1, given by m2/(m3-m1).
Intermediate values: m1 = 459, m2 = 570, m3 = 455.9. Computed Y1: -166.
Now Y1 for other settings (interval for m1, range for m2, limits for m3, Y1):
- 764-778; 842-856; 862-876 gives -7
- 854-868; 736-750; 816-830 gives 142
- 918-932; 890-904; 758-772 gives 12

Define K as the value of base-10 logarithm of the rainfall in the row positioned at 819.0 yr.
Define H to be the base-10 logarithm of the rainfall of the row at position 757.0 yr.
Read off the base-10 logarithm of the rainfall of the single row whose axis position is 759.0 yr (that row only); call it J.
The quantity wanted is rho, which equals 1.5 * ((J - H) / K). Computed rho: -0.014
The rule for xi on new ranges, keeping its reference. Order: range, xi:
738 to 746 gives 24.7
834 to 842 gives 16.5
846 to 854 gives 21.4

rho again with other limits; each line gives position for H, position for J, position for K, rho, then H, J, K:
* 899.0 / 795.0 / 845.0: -0.019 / 2.71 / 2.67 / 2.67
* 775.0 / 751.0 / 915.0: 0.024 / 2.71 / 2.75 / 2.70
